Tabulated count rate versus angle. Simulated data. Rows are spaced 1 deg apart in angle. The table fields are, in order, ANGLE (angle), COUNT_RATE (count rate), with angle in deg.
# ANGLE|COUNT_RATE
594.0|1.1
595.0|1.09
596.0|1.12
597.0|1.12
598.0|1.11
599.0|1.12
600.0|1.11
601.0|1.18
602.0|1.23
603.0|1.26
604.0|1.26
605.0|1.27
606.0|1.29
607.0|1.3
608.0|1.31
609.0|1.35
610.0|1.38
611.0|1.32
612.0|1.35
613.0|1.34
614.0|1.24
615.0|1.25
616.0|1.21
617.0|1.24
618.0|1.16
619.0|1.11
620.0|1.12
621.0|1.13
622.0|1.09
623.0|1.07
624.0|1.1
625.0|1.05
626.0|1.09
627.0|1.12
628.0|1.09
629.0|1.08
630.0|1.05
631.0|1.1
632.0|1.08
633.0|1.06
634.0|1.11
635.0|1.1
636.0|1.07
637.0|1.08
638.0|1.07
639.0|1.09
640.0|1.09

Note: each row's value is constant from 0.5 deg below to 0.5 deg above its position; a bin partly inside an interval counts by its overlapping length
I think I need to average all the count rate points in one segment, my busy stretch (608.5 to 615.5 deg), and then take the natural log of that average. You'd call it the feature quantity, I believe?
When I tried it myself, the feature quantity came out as 0.28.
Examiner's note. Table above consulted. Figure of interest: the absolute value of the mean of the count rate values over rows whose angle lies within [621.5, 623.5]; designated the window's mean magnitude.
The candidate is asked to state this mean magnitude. 1.08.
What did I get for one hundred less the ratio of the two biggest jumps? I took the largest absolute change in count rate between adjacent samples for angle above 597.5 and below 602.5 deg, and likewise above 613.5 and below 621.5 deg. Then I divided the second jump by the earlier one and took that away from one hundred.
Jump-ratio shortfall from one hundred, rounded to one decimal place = 98.9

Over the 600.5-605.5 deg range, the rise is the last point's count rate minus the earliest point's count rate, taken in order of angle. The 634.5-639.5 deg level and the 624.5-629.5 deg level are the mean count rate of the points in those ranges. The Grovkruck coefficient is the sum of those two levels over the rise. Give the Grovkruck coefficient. 24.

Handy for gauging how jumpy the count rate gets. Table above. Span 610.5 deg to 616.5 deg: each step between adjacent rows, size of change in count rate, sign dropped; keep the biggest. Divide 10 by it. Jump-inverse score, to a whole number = 100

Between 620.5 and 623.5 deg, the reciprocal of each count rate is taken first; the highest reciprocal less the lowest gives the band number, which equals 0.050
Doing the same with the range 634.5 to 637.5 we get 0.025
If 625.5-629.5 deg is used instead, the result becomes 0.033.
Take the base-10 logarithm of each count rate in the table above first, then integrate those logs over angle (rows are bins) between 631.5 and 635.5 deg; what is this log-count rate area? 0.15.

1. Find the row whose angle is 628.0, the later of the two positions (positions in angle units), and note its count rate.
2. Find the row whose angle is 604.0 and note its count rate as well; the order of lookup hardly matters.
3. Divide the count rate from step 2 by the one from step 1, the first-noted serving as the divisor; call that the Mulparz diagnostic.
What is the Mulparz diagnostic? 1.16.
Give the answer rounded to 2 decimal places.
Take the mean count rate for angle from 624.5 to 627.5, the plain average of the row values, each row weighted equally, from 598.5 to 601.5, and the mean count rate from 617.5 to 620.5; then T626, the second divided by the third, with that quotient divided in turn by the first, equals 0.93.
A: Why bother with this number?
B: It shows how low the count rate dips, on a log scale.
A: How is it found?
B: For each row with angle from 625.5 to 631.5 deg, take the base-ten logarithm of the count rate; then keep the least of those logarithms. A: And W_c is 0.021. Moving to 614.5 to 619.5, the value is 0.045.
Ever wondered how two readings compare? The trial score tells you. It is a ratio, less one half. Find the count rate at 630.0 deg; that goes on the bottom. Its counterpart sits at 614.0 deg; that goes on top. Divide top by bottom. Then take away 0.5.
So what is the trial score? 0.68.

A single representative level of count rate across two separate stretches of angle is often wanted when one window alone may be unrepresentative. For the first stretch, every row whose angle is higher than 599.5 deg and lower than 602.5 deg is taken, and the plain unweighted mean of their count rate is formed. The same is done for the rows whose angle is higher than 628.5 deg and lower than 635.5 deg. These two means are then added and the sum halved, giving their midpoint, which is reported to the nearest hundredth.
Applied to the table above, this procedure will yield 1.13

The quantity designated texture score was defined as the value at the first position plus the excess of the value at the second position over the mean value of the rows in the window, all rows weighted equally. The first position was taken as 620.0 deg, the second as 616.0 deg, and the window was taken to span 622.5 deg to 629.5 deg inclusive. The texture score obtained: 1.24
